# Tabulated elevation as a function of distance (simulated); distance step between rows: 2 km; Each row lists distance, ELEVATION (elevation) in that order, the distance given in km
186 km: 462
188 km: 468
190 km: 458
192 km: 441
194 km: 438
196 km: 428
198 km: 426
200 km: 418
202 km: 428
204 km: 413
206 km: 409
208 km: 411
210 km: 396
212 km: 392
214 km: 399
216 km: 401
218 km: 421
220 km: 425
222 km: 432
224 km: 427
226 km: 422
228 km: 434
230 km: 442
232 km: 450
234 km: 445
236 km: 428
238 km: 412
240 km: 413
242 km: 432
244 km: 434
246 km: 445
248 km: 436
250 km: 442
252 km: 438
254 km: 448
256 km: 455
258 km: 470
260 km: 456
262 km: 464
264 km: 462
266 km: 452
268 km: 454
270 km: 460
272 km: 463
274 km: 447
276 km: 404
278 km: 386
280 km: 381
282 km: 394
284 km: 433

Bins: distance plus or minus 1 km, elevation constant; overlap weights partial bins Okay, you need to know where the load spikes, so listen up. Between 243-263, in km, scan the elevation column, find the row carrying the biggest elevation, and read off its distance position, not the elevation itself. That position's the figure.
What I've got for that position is 258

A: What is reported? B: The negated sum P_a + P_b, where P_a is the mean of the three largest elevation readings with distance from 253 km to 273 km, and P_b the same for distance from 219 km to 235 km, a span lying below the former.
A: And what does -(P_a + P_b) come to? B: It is -911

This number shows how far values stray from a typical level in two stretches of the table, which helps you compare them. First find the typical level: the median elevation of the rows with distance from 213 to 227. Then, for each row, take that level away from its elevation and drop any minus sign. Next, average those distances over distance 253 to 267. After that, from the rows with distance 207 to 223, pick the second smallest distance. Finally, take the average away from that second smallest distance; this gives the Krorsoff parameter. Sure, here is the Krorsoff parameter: -33.1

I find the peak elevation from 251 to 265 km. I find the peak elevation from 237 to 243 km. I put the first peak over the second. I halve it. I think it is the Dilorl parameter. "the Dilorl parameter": 0.54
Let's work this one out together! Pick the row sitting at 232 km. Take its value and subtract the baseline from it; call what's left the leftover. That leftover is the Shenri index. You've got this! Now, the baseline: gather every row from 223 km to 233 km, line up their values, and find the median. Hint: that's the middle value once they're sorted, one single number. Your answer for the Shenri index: 16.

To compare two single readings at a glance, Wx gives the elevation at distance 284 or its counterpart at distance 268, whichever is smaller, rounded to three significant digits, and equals 433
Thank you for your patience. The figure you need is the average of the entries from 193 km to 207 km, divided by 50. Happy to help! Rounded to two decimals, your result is 8.46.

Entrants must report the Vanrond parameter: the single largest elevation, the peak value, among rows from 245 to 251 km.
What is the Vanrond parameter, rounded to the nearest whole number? 445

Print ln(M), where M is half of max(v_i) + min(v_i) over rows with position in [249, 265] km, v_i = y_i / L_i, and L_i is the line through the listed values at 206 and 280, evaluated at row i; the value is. 0.15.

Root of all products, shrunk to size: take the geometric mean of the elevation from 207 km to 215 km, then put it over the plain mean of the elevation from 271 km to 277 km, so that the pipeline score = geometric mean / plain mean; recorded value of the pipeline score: 0.91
